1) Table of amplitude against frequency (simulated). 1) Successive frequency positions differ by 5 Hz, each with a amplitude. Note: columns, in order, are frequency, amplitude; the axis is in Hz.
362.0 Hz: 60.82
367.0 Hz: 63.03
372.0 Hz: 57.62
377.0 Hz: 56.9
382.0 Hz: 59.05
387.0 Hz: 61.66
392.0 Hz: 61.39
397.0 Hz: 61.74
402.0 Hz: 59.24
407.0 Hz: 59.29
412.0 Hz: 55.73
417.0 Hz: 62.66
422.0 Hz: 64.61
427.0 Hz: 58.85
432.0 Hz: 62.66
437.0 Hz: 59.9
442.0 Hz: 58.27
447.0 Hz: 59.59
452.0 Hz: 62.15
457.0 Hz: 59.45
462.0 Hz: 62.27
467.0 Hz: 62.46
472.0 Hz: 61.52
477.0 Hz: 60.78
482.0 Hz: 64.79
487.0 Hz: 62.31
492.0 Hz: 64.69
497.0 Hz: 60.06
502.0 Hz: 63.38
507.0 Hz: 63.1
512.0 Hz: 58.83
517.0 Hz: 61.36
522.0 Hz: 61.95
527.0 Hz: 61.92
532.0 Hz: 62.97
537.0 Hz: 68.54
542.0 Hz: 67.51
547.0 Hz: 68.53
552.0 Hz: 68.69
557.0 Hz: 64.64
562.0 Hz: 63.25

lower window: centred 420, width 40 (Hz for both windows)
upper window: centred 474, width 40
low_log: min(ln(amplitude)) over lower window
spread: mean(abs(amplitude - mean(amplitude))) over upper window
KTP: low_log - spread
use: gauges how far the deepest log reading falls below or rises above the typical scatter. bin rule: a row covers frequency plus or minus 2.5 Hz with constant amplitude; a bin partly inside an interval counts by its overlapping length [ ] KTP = 2.7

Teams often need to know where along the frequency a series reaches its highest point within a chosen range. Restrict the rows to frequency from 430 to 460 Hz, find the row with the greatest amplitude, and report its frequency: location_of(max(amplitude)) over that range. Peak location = 432.0 Hz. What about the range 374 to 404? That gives 397.0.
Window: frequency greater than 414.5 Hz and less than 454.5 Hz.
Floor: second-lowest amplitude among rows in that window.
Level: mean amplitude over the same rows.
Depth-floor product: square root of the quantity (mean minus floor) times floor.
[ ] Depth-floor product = 11.5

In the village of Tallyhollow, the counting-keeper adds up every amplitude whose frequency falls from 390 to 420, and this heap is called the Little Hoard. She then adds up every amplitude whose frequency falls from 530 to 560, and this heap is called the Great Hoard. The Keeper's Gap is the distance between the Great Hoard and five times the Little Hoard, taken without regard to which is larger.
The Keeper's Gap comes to 1399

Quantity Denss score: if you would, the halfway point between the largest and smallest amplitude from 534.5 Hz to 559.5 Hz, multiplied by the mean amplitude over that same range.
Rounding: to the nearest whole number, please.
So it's 4505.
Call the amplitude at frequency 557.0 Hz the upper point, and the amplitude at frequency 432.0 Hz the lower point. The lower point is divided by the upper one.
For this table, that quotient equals 0.97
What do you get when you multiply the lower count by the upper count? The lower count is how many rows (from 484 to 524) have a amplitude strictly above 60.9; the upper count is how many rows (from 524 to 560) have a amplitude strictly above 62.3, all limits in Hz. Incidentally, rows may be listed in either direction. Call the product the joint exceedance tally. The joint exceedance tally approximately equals 36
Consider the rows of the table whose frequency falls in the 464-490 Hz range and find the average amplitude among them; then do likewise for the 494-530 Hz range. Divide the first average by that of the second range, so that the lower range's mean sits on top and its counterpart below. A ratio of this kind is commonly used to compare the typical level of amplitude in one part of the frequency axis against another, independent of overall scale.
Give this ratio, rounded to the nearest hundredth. 1.01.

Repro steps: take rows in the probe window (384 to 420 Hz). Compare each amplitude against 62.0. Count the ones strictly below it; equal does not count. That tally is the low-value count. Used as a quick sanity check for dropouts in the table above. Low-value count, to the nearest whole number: 6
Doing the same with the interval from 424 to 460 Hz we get 5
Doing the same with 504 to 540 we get 4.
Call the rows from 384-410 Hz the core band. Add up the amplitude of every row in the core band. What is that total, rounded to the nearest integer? 303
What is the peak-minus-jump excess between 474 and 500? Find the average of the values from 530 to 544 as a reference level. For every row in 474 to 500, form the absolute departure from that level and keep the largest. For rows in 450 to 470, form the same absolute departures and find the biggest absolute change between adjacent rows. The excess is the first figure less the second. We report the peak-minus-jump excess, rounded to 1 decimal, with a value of 3.5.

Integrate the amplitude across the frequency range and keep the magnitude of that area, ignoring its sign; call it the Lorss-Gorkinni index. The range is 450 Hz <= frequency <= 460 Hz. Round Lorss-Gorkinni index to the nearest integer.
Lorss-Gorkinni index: 608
